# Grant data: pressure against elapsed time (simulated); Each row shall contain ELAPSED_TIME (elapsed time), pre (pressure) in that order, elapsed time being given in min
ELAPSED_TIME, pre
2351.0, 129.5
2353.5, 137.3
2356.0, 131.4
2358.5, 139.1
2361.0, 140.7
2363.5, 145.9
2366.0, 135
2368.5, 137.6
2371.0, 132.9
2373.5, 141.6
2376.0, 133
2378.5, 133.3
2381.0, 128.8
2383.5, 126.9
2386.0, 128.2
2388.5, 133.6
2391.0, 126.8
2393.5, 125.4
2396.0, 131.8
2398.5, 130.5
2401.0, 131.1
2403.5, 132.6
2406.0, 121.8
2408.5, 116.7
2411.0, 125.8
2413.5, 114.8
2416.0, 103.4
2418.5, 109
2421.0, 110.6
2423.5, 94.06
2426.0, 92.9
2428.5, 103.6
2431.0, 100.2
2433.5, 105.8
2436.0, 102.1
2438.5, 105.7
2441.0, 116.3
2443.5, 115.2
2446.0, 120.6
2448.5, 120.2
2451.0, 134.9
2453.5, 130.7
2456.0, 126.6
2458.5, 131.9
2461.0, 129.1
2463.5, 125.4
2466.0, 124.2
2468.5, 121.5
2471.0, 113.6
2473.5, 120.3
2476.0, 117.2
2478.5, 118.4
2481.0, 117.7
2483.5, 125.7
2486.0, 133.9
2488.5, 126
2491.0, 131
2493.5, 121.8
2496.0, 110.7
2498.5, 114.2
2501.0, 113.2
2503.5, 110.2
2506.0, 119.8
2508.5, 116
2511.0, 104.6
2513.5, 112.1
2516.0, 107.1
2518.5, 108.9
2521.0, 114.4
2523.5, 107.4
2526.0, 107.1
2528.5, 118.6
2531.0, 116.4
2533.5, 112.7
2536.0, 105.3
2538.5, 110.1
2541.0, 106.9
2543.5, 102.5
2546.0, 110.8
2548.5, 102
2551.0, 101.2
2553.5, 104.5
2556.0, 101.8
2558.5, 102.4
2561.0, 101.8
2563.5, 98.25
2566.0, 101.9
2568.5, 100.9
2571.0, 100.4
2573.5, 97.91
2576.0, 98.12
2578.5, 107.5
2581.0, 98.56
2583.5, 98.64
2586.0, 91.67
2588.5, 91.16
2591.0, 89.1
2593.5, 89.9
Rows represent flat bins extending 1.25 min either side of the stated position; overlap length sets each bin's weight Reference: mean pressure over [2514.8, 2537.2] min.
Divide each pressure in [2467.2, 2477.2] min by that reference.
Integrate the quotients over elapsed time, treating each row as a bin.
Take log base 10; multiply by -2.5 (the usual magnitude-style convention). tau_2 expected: -2.57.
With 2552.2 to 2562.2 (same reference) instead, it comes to -2.42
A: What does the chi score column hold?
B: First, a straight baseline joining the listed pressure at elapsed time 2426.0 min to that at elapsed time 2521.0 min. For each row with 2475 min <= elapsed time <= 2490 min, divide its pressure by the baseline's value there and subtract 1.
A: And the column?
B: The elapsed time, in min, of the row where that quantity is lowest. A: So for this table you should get 2481.0 min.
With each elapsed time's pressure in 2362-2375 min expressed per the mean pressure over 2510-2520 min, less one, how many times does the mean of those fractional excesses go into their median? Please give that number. 0.97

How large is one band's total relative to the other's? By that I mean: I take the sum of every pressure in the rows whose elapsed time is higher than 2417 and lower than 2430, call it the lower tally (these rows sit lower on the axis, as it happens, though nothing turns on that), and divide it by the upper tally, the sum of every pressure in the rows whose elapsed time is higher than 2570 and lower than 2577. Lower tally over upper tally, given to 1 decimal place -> 1.7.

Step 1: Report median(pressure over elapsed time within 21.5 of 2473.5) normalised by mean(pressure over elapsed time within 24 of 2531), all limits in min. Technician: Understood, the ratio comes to 1.152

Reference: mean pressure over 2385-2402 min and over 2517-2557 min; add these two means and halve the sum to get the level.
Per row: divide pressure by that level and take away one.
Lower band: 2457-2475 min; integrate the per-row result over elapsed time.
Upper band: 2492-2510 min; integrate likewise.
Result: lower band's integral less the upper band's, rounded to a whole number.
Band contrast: 1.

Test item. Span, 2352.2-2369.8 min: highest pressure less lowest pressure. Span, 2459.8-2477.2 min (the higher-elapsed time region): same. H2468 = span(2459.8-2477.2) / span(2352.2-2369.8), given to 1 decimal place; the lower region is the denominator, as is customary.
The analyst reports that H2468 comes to 1.1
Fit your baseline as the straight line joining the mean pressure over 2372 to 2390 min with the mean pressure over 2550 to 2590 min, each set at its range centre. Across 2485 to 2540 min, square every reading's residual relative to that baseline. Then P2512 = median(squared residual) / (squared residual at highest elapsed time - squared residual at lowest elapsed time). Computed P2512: -0.1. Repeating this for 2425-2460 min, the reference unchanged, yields -0.2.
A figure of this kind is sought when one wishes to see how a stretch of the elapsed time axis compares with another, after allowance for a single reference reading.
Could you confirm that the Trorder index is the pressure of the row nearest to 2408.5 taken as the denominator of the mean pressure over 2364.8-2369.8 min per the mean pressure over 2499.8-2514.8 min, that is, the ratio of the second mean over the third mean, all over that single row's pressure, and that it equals 0.0104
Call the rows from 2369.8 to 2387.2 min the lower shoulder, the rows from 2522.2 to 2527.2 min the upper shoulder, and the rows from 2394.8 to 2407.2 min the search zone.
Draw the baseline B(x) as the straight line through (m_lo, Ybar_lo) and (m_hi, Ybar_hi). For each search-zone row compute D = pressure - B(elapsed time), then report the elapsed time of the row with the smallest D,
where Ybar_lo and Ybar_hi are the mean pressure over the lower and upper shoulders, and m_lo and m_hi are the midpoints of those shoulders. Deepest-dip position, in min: 2406.0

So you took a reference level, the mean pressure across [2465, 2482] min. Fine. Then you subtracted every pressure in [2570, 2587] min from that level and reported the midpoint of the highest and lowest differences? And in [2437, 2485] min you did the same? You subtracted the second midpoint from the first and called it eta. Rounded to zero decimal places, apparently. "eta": 21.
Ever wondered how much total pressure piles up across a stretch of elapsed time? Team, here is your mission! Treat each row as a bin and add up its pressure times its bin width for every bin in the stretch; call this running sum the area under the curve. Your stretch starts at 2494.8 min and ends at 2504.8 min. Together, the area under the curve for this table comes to 1121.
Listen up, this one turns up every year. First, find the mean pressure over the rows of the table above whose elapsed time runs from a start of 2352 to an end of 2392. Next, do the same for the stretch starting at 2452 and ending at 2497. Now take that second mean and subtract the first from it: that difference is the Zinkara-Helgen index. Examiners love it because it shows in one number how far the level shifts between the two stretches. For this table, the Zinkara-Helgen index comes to -11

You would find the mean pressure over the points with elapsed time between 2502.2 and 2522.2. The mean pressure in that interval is 112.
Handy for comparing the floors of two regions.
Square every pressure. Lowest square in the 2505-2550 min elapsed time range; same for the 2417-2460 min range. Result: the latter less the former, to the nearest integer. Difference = -1774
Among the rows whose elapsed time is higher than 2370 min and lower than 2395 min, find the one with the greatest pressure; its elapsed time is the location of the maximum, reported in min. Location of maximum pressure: 2373.5 min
